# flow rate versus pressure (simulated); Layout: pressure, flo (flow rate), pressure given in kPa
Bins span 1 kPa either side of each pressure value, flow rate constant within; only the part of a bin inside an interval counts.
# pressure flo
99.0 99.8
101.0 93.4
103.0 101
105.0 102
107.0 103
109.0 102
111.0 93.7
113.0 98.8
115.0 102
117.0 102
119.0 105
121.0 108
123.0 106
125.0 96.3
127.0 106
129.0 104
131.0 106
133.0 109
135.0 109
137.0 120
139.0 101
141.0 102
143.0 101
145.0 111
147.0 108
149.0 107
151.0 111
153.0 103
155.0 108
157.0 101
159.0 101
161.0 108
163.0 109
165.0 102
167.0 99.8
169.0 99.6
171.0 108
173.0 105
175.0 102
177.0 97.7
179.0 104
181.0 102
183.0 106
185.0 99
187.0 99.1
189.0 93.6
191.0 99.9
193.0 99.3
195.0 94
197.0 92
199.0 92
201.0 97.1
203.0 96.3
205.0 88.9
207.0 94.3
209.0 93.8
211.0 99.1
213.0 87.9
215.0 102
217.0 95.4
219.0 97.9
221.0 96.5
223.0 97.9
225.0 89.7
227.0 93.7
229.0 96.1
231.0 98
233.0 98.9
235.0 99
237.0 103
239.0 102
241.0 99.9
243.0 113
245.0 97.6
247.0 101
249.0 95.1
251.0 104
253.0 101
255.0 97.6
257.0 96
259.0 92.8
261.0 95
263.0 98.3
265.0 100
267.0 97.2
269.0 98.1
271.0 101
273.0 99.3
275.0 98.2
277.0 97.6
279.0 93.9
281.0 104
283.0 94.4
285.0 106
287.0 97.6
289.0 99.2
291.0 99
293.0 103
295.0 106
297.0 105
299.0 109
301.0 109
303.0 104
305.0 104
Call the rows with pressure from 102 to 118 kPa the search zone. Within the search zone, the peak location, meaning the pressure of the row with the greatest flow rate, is 107.0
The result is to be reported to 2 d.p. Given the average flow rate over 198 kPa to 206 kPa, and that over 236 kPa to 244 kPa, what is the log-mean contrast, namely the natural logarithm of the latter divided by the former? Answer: 0.11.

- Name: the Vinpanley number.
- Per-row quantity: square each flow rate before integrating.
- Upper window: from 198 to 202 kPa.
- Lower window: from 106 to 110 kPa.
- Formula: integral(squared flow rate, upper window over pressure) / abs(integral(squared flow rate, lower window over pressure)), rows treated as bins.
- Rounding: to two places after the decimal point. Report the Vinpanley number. 0.85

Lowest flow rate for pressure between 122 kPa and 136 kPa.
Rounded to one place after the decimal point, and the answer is 96.3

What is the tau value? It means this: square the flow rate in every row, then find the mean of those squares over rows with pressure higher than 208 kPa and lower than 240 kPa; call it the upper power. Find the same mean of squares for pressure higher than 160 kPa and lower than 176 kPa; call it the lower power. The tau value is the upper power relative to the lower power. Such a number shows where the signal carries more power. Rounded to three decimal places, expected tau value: 0.866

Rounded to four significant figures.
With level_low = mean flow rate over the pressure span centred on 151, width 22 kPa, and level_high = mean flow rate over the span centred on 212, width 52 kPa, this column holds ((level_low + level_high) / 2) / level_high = 1.050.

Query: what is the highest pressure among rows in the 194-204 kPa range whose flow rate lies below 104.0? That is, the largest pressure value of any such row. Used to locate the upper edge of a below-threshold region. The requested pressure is 203.0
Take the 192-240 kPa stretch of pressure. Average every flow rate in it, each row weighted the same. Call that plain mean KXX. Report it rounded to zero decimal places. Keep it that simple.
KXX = 96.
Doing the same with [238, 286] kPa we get 99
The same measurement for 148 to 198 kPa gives 102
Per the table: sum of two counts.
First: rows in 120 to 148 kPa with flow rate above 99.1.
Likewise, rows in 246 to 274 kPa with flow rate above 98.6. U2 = 19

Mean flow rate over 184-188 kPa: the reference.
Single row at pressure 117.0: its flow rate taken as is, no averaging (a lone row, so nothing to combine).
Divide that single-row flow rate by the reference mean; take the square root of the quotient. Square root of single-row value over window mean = 1.01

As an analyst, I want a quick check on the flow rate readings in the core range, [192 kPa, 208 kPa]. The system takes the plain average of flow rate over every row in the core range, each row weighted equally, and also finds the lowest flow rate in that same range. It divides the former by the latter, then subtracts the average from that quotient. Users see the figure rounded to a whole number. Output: -93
